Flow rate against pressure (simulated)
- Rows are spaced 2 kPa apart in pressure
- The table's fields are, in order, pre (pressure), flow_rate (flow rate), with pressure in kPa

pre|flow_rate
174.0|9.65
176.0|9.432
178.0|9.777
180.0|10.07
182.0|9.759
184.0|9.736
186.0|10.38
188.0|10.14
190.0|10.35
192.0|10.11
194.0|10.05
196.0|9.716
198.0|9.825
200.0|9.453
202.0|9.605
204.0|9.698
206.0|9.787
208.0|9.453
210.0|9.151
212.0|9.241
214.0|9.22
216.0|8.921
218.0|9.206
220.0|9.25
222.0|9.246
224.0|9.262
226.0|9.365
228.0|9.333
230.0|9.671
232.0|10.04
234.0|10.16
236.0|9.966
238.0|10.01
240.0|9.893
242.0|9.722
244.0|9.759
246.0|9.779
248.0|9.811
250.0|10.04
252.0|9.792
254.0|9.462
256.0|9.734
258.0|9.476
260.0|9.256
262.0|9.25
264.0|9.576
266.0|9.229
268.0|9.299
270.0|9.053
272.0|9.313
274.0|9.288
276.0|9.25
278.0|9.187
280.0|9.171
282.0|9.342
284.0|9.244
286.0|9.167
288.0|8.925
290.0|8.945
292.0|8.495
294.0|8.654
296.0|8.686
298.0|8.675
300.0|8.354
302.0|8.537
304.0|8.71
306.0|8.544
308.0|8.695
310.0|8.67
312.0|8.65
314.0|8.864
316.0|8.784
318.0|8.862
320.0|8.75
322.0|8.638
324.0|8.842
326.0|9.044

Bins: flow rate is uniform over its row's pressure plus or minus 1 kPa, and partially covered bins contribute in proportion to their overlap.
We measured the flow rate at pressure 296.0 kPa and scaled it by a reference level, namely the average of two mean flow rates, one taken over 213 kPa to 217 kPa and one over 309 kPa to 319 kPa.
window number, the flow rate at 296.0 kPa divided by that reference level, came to 0.974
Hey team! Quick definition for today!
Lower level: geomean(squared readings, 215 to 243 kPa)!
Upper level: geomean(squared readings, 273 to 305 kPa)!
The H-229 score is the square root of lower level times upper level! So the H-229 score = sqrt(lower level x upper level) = 85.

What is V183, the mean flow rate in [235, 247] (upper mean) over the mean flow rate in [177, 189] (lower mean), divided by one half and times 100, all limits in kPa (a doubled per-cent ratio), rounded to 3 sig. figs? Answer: 198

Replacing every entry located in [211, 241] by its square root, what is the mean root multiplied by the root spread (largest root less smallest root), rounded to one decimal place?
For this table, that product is 0.6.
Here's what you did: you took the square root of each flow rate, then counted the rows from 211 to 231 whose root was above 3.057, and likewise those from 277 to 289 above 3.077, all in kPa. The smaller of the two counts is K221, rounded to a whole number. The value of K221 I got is 0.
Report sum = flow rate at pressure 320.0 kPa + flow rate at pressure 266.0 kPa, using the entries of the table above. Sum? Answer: 18.0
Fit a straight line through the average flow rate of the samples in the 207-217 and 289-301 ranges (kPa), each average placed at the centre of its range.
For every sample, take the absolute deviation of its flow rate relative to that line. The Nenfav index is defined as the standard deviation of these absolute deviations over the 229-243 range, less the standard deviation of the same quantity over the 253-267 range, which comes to 0.00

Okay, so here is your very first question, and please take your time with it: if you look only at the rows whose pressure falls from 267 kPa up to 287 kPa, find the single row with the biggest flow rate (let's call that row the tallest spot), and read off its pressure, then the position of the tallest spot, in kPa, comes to 282.0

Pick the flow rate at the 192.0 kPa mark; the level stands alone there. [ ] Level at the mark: 10.11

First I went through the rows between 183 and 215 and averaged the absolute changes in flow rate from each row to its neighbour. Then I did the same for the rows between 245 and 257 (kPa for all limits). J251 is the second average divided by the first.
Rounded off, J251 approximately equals 1.0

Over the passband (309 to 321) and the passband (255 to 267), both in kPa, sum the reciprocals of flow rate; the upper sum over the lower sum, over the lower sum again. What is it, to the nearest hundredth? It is 1.69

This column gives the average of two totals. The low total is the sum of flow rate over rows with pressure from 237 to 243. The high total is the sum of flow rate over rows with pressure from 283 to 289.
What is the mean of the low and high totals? 28.5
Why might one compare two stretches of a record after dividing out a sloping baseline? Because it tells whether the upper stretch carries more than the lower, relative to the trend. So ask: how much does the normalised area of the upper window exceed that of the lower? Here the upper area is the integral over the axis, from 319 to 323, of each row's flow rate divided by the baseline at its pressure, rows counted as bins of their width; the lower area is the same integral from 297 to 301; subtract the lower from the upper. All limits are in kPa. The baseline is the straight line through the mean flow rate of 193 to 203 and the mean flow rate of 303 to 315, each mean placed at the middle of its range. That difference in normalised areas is 0.18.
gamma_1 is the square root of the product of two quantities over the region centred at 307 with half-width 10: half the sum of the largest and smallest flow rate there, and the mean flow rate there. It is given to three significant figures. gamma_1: 8.63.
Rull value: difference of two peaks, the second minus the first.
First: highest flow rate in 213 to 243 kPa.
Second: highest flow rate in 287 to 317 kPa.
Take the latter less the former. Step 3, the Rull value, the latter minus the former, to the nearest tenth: -1.2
